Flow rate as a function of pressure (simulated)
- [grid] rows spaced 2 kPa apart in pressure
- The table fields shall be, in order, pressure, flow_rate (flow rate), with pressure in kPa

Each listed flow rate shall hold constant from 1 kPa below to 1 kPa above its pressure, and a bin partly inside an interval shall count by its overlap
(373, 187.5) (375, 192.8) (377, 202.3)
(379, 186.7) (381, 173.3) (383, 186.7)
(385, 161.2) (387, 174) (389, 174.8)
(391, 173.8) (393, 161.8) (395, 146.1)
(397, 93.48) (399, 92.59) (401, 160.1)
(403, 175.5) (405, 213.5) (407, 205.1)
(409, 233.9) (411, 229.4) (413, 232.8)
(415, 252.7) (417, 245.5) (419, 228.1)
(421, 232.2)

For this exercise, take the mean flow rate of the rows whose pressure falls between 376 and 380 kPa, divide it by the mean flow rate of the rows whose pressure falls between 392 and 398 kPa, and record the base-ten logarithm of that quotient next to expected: 0.16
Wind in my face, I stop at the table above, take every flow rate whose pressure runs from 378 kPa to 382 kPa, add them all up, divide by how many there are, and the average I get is 180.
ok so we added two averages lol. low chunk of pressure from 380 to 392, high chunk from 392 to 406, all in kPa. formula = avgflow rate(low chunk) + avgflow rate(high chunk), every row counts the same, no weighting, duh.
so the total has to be 323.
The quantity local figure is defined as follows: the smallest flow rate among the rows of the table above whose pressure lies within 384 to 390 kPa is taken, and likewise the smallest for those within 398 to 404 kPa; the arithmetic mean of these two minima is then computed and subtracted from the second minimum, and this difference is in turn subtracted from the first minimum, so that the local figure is 196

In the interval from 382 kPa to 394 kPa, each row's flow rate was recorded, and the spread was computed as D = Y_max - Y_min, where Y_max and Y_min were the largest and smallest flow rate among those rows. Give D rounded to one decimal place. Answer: 25.5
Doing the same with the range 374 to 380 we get 15.6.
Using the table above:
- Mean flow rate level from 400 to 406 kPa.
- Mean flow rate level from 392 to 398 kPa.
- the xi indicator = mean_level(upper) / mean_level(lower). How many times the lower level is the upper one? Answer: 1.37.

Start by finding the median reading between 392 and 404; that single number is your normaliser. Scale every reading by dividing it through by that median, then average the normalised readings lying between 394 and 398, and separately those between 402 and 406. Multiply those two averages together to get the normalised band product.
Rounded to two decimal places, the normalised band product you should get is 0.99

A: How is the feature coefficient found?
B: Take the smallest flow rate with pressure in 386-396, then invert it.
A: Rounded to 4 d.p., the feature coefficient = 0.0068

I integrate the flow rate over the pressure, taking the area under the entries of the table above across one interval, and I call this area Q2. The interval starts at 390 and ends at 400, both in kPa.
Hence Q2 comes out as 1336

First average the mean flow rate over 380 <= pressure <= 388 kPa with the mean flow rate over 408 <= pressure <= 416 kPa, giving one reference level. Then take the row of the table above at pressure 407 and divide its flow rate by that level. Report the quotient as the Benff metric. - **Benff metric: 1.0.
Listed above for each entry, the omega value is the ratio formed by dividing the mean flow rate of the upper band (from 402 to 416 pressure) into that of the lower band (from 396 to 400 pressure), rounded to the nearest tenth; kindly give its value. 0.4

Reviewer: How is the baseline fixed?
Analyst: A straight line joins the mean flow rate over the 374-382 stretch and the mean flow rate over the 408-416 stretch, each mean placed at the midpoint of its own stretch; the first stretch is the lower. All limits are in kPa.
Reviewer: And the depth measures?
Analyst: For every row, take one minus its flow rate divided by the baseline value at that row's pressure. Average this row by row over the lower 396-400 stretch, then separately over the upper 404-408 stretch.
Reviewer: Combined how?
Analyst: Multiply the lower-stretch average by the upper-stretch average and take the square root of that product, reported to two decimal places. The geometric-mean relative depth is 0.22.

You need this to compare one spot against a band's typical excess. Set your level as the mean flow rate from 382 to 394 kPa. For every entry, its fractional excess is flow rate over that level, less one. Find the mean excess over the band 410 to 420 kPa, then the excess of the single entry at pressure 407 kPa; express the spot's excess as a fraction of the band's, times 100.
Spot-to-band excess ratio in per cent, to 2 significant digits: 50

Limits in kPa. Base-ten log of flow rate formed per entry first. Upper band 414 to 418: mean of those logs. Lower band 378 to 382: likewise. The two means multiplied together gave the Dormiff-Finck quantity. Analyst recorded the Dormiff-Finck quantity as 5.40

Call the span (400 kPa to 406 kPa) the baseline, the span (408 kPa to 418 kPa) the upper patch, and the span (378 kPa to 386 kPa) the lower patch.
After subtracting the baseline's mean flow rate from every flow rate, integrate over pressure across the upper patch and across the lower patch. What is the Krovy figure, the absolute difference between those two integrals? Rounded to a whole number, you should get 607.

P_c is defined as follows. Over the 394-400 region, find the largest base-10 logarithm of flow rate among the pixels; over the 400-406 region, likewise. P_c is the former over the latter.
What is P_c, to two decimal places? 0.93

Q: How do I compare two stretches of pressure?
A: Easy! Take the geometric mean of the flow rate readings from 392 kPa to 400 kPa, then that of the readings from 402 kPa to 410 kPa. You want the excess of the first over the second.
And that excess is -86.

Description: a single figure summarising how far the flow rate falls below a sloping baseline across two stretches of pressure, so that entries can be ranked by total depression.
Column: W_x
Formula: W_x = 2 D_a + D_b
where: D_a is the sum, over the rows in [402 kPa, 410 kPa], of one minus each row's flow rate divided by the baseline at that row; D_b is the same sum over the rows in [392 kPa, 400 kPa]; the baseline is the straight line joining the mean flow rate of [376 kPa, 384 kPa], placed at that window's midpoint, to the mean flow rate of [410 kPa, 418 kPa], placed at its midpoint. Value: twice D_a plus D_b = 2.4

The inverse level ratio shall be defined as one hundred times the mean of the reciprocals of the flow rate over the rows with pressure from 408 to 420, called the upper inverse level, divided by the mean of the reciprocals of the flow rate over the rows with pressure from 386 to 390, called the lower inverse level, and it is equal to 74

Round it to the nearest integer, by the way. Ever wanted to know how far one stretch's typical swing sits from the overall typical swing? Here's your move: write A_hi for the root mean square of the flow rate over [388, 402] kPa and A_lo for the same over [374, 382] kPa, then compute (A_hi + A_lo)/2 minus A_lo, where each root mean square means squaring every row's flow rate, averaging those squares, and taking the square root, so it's -21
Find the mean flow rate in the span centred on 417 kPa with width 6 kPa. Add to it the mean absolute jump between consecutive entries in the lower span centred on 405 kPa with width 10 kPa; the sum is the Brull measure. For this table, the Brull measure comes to 265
